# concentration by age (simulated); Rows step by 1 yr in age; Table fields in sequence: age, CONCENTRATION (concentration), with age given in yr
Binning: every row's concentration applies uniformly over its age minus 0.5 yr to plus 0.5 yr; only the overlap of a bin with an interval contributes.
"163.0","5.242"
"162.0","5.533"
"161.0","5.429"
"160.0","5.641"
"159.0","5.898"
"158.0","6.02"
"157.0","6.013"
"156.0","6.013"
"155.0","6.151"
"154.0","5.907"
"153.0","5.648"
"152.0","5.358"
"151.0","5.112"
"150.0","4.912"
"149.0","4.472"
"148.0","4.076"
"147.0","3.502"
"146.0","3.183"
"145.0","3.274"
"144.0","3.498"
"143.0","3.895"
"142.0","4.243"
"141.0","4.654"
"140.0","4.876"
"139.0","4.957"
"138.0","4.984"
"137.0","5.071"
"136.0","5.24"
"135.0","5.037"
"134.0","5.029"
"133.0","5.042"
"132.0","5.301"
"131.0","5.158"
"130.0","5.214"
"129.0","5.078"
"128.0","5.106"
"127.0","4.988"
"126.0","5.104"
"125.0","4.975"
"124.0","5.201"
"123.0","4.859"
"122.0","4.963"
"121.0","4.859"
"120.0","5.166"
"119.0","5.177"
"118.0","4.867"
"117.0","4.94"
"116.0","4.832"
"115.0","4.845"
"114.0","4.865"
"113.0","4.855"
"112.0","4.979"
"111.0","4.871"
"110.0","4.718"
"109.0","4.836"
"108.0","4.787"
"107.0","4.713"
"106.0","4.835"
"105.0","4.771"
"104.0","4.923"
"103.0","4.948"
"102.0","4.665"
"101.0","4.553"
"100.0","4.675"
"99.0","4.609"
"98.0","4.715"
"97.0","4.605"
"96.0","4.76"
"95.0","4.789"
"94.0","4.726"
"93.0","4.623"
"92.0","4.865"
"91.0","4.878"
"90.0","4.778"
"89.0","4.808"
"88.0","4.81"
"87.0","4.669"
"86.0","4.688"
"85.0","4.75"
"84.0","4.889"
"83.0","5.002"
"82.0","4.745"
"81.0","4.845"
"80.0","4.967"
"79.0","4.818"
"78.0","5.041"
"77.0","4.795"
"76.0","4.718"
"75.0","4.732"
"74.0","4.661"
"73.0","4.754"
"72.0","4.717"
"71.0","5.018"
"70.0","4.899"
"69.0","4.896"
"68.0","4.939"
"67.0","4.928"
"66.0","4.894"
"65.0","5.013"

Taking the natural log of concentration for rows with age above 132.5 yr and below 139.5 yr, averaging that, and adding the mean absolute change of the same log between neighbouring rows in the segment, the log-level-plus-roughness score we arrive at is 1.64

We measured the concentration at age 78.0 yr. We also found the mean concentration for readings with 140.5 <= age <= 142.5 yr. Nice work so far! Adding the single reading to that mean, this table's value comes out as 9.5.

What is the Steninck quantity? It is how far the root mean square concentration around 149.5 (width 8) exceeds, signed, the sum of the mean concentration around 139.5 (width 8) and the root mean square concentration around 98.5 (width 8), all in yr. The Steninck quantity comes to -4.80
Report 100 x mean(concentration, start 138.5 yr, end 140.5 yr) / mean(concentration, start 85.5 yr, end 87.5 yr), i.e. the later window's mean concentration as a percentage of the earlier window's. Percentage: 105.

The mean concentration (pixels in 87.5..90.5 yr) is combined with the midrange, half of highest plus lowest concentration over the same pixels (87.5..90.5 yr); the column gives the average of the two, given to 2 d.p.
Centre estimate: 4.80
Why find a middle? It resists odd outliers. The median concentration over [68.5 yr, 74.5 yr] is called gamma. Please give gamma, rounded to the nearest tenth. 4.8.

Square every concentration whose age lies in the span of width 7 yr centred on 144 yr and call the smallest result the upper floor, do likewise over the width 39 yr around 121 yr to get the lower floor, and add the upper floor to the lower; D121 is 31.9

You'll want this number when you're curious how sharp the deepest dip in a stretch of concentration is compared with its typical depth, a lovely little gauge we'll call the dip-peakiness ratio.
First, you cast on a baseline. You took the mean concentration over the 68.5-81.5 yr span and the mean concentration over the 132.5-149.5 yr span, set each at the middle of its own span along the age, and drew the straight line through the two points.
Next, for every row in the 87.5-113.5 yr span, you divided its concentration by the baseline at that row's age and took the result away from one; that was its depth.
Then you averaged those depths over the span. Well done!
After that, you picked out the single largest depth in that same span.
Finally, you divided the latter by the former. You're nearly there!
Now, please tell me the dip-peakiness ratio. -1.2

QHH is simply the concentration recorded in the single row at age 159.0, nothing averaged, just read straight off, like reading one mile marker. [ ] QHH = 5.898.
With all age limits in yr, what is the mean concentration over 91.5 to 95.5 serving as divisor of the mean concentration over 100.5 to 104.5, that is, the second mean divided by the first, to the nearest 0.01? 1.00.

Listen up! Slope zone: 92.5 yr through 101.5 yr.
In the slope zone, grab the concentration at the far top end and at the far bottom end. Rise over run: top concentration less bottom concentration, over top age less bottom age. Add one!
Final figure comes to 0.99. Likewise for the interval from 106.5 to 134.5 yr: 1.01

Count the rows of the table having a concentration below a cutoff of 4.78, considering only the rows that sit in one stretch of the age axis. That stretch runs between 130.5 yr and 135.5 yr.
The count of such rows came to 0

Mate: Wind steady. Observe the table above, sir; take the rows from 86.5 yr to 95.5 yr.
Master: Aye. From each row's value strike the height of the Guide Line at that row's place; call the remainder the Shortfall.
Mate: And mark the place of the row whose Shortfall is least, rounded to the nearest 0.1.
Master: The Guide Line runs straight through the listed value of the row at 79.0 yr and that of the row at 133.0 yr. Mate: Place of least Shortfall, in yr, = 93.0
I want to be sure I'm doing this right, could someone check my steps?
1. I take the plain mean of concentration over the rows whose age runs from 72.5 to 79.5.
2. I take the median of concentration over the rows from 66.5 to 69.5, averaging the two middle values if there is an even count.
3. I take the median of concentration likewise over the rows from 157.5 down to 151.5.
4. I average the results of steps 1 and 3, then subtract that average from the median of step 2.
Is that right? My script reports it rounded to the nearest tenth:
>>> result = -0.4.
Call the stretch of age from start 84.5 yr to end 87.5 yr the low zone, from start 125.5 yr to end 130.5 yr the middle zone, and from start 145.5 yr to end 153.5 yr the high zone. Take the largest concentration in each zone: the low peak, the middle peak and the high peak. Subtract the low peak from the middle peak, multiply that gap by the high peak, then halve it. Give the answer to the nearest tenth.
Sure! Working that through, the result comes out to 1.3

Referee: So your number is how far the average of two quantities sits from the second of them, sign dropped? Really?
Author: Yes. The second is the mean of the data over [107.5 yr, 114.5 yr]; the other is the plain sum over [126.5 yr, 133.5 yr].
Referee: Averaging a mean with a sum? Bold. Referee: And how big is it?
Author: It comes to 15.5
